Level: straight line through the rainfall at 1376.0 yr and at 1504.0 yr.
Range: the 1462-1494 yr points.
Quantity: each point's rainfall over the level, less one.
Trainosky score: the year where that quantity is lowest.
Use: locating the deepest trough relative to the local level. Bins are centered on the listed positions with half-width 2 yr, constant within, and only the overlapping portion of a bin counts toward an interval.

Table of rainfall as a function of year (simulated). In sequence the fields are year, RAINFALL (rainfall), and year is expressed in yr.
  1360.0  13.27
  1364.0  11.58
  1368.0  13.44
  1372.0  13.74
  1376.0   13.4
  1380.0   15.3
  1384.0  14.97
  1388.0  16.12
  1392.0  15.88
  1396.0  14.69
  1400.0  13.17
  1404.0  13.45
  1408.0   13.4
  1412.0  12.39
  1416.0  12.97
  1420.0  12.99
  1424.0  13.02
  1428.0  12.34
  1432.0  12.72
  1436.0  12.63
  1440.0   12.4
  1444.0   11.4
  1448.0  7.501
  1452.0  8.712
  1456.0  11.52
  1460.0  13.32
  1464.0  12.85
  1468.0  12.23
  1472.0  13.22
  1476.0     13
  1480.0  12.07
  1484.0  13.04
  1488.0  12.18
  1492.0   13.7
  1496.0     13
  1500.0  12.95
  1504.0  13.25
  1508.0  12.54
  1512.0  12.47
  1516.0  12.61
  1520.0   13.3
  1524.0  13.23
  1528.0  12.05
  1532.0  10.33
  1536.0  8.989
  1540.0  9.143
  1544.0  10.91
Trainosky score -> 1480.0 yr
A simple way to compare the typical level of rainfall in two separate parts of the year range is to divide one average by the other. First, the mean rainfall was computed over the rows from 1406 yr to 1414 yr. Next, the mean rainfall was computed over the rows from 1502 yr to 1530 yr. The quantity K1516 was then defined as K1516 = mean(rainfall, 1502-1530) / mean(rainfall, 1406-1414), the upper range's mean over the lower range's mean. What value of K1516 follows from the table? 0.99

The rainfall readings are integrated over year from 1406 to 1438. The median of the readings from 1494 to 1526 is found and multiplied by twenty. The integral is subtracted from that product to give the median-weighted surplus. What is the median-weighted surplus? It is -150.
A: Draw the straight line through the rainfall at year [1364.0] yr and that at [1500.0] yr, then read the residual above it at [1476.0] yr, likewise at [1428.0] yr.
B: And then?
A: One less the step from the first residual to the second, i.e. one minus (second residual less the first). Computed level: 1.2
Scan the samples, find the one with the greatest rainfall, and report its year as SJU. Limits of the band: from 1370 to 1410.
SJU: 1388.0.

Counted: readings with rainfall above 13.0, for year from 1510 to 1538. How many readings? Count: 2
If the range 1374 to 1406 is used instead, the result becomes 8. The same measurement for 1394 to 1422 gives 4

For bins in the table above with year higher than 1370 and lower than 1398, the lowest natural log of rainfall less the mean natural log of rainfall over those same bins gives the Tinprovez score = -0.10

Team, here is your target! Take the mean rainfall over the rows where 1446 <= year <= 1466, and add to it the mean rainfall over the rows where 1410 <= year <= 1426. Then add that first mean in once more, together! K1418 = 34.4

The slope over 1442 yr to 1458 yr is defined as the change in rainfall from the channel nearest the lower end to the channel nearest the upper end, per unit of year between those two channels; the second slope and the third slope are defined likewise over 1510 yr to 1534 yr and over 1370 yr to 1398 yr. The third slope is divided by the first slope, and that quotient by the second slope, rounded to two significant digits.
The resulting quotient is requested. -37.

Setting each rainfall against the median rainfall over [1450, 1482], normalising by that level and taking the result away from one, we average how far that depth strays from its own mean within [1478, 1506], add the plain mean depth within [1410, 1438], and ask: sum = 0.020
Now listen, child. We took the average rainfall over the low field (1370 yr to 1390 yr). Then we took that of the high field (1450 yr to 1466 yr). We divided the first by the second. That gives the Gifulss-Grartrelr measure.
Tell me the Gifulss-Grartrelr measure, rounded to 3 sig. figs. 1.27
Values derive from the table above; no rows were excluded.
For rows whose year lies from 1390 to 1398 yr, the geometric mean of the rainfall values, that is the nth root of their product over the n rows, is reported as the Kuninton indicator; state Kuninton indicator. 15.3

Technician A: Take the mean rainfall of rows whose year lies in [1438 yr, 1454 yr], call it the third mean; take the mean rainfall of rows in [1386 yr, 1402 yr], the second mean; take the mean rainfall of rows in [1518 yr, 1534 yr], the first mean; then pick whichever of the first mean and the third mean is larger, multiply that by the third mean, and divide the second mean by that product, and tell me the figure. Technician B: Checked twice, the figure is 0.122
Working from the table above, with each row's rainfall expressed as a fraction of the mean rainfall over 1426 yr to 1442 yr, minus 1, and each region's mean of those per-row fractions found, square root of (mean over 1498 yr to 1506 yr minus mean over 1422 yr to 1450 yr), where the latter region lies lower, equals 0.33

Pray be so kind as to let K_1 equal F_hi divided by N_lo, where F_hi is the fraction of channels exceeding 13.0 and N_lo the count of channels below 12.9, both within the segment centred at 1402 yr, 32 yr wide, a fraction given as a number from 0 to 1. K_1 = 0.75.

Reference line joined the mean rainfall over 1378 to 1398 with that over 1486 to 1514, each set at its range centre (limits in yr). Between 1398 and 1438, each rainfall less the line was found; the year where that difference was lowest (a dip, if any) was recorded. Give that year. 1412.0 yr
